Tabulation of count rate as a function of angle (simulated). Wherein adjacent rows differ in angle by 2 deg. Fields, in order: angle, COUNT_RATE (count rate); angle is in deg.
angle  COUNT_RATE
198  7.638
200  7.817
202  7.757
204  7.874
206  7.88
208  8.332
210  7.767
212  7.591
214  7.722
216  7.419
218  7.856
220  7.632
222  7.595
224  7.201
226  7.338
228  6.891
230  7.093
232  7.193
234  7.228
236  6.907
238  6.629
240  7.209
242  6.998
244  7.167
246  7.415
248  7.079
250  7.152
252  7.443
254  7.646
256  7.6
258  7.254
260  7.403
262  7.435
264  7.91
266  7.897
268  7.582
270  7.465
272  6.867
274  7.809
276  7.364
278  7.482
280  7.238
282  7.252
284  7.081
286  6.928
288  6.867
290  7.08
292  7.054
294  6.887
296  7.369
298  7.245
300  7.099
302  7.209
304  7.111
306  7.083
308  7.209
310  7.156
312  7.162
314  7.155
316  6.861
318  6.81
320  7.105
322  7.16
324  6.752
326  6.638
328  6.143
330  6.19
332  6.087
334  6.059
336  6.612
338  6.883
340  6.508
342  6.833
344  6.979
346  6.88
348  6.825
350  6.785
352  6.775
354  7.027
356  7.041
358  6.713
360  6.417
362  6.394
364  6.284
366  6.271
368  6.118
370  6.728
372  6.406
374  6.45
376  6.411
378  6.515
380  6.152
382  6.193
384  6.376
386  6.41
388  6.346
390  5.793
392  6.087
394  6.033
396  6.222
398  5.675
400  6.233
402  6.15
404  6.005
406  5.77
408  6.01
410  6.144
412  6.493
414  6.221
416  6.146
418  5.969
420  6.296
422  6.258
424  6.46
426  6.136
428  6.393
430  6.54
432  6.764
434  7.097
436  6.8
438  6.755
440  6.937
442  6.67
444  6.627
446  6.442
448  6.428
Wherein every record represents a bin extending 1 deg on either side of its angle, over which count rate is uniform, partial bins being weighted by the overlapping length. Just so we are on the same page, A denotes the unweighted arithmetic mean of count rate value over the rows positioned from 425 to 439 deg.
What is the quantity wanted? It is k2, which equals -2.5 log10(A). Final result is -2.06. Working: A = 6.64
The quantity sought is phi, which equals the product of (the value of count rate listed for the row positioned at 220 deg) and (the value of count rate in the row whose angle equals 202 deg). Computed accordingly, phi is 59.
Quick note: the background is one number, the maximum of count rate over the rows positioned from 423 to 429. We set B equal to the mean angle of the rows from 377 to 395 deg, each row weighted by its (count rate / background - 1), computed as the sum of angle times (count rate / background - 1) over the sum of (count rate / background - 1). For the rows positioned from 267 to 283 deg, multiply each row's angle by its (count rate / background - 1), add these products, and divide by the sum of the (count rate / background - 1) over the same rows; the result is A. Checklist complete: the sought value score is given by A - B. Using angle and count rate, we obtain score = -113.9 deg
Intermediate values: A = 274.7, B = 388.6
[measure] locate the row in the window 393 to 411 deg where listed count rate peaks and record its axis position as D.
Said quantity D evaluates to 400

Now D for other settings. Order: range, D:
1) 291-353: 296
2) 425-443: 434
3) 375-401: 378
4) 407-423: 412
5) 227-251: 246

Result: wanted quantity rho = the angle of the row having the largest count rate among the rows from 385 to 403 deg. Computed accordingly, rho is 386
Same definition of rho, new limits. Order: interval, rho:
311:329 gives 312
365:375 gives 370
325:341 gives 338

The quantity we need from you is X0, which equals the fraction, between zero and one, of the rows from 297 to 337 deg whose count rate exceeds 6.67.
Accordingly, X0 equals 0.70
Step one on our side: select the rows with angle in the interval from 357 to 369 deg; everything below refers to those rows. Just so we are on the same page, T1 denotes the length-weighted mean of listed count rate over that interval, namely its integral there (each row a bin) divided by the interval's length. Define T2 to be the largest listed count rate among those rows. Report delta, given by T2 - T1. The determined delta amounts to 0.35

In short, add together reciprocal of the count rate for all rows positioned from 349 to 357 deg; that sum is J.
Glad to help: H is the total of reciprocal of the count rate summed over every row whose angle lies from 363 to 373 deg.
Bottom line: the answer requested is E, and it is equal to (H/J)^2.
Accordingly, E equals 1.8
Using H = 0.787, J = 0.58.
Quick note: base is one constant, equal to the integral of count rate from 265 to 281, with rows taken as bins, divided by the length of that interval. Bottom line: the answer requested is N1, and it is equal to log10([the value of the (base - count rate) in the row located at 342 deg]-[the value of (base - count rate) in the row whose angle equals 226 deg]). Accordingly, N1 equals -0.30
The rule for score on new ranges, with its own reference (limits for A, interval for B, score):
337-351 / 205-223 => 130.9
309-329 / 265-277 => 45.3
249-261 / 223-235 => 26.1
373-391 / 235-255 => 139.0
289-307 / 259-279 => 29.5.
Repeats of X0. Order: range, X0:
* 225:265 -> 0.95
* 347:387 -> 0.35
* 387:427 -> 0.00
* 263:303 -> 1.00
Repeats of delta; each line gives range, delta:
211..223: 0.22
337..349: 0.16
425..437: 0.48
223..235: 0.18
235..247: 0.36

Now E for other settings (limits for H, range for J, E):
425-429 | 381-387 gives 0.5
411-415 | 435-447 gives 0.1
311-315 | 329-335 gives 0.3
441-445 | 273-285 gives 0.1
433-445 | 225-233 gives 2.5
